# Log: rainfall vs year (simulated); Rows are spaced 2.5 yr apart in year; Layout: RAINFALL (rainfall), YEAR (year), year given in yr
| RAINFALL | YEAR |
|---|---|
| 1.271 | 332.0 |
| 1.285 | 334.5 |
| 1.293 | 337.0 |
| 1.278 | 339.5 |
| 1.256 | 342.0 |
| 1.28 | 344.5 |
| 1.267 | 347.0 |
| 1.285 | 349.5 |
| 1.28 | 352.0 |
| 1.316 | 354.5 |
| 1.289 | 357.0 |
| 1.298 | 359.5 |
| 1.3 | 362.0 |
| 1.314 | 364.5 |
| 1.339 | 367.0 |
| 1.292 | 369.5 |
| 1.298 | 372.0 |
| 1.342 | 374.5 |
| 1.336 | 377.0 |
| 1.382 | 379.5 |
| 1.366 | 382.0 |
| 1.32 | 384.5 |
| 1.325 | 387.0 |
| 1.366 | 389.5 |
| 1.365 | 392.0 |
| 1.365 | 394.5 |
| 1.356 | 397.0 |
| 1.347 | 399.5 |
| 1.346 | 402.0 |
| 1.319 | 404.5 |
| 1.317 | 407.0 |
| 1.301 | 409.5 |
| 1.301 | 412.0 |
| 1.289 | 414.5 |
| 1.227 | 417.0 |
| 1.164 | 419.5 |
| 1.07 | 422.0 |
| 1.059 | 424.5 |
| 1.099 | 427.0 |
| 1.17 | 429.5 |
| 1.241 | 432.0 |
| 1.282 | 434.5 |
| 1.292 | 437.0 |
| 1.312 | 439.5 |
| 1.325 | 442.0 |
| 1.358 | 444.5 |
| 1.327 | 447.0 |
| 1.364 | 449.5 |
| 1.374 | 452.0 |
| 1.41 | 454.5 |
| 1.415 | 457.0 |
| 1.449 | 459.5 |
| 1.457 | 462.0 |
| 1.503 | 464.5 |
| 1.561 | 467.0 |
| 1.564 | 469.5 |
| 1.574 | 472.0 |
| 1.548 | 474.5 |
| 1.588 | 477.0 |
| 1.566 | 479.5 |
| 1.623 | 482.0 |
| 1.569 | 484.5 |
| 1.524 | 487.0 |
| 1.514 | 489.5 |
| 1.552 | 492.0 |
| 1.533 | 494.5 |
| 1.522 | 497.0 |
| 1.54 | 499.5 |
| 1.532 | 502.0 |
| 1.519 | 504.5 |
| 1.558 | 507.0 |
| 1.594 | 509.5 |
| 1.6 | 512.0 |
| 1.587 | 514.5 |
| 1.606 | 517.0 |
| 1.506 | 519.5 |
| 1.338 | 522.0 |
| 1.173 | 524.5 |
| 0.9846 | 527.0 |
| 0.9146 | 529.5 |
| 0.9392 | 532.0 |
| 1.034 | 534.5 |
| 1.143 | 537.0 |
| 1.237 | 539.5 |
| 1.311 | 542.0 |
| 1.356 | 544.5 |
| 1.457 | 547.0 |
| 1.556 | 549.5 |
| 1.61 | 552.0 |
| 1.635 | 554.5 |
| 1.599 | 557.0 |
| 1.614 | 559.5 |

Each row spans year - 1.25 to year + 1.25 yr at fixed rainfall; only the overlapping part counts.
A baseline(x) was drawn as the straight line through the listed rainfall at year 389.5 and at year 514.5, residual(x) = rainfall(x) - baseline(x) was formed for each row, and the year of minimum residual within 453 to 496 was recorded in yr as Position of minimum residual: 454.5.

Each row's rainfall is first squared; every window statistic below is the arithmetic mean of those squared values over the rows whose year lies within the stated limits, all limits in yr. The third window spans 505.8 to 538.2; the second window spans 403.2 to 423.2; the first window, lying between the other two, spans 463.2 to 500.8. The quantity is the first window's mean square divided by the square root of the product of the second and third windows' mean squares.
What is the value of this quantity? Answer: 1.44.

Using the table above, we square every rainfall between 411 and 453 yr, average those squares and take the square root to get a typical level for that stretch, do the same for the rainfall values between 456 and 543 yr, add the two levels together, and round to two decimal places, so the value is 2.70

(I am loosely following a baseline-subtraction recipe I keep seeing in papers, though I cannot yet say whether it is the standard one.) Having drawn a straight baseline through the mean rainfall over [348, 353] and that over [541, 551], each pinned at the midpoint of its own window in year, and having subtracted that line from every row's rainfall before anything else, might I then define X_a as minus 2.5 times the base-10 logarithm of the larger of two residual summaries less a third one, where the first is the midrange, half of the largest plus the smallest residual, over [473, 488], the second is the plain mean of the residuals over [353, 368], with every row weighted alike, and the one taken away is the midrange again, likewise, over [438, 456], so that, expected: 1.8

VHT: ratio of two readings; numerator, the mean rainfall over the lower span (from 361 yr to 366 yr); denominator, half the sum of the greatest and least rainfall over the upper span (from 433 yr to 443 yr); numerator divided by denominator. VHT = 1.00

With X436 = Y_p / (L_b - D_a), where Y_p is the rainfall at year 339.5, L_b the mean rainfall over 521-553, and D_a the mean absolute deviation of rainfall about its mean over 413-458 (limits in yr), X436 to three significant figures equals 1.12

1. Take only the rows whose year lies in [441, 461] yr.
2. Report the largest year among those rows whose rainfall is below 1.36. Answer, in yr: 447.0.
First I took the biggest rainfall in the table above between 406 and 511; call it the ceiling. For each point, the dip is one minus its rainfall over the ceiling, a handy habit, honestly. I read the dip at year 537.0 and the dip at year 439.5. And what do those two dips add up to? 0.49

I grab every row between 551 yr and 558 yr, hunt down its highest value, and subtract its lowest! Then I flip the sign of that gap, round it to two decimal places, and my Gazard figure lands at -0.04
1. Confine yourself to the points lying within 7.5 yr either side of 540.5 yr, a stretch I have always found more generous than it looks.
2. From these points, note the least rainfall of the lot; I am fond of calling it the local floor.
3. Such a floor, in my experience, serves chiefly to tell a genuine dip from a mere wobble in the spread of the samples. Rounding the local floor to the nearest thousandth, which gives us 1.034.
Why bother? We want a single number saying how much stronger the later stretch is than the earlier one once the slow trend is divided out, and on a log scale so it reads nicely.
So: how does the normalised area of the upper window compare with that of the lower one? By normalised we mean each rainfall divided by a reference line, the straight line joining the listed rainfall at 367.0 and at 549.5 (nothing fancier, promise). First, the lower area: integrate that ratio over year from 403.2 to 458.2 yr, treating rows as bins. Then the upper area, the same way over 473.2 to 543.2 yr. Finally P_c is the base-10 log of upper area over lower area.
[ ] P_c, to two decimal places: 0.12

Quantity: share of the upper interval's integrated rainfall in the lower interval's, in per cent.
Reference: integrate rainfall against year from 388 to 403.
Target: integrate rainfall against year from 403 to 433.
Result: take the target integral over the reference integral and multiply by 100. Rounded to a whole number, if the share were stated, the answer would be 179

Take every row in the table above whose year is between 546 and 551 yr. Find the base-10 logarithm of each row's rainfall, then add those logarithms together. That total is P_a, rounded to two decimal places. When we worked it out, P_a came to 0.36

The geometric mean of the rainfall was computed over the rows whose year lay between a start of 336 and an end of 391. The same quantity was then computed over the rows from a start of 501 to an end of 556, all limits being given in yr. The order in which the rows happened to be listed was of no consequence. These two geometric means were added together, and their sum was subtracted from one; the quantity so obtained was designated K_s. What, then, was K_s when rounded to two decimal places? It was -1.66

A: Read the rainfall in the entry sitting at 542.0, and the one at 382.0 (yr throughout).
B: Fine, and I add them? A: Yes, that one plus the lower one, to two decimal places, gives 2.68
